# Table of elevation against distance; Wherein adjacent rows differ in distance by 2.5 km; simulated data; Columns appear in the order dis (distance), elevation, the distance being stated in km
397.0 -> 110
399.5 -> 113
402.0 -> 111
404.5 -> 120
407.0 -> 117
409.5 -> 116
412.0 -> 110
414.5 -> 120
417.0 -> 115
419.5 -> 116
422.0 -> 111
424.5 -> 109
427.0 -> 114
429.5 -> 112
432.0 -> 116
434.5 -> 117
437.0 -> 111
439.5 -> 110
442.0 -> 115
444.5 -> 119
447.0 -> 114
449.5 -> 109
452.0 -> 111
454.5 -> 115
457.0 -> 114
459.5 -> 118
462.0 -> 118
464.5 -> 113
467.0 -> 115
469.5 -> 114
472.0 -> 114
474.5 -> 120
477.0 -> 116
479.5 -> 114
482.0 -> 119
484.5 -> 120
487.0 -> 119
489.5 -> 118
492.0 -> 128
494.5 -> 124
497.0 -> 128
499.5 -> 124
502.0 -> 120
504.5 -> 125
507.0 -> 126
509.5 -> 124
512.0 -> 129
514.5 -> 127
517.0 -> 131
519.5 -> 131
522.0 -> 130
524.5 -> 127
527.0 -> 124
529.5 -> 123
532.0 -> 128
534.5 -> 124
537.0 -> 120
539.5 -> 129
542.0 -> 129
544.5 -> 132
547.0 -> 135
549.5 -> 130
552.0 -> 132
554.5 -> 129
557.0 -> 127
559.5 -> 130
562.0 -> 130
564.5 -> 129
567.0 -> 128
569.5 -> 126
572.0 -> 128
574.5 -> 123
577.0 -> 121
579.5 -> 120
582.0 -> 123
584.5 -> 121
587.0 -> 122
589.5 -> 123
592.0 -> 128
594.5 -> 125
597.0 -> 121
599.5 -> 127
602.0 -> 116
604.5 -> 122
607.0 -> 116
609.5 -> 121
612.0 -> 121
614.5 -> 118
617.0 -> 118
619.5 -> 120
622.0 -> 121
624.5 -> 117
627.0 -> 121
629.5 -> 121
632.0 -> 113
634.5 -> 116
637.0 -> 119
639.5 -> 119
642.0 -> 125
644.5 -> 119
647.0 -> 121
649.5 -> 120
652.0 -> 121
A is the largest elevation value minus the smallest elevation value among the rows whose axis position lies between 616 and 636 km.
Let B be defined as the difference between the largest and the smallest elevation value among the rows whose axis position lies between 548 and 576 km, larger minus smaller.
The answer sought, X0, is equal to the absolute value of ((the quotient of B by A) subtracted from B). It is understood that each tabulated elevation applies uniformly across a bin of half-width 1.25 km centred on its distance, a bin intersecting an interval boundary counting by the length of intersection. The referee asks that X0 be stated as 8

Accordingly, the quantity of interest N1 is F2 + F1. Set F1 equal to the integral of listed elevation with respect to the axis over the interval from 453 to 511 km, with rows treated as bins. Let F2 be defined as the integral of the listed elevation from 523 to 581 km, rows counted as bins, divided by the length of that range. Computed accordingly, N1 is 7052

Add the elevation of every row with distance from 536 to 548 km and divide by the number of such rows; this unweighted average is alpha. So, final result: 129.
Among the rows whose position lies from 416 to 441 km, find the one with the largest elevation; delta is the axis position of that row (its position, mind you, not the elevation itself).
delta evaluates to 434.5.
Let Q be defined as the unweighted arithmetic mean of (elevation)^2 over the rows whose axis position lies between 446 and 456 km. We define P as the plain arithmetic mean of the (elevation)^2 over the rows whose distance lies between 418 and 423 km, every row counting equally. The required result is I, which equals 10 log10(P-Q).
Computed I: 24.5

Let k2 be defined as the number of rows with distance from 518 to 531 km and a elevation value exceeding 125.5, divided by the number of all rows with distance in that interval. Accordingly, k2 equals 0.60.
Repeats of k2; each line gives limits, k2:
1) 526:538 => 0.20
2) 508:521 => 0.80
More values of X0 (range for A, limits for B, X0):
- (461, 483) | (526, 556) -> 13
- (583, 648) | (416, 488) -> 10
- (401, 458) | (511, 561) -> 14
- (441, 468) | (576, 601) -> 7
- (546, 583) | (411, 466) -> 10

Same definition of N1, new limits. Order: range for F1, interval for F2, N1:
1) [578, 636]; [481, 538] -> 7112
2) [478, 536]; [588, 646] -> 7337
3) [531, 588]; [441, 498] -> 7345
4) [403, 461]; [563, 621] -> 6752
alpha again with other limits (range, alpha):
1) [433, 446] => 114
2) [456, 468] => 116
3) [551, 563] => 130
